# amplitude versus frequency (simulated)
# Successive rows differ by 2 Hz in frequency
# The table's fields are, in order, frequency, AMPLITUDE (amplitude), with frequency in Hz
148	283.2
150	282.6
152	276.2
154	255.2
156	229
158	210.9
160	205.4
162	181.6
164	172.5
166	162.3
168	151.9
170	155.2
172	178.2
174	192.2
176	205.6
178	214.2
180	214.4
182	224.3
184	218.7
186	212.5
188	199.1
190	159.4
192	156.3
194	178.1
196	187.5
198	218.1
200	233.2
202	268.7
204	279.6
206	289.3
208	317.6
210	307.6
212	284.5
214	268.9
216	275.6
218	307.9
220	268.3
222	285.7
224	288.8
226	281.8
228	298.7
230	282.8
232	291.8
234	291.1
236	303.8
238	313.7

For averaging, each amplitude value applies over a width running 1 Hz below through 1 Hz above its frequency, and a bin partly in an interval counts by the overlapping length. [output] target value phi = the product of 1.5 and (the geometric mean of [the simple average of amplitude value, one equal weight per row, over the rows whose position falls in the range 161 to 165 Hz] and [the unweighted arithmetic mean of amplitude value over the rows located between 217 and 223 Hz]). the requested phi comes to 338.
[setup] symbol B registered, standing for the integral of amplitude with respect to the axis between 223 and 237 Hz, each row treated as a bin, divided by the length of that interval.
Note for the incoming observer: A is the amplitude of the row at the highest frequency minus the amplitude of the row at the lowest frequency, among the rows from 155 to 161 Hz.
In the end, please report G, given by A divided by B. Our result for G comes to -0.08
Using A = -24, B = 291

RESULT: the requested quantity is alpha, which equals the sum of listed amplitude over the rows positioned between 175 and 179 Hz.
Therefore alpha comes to 420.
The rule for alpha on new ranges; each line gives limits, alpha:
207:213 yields 910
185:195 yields 905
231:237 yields 887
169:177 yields 731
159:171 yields 1029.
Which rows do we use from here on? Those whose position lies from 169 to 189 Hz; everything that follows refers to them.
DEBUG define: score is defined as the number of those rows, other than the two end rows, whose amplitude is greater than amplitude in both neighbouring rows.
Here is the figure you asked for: 1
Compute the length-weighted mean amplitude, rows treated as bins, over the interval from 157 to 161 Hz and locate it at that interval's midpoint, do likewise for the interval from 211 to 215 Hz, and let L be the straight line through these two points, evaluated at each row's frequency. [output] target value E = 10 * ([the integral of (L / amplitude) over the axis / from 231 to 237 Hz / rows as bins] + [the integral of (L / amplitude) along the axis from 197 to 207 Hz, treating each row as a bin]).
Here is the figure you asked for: 165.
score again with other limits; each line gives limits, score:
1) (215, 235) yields 4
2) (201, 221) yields 2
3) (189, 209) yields 0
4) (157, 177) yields 0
